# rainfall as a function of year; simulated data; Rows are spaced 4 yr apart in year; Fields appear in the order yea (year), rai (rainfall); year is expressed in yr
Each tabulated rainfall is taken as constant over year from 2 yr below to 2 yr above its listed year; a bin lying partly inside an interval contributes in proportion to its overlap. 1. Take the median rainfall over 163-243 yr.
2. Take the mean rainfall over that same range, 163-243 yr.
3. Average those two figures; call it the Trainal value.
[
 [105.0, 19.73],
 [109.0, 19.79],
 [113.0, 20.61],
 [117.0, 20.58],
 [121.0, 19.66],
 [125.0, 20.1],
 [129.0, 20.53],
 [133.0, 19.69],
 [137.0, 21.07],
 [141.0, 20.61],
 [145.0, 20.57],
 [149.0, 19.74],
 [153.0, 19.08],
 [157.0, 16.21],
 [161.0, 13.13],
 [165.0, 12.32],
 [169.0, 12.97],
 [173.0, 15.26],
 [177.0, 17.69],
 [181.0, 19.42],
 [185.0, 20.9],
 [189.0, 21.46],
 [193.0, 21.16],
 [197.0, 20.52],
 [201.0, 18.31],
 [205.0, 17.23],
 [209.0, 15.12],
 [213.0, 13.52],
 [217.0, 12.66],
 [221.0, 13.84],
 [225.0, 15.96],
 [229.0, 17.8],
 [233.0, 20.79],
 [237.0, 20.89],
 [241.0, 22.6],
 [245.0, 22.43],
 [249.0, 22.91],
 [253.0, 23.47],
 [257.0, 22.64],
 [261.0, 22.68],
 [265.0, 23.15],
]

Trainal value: 17.6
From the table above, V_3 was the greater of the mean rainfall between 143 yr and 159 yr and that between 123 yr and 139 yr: 20.3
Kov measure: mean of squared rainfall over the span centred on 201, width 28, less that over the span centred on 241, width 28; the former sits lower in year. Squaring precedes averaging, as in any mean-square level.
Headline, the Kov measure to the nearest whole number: -129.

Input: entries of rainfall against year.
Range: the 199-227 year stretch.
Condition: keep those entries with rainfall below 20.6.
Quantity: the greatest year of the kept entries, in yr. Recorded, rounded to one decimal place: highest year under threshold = 225.0 yr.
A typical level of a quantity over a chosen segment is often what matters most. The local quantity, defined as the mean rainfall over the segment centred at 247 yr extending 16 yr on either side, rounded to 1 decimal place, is 22.3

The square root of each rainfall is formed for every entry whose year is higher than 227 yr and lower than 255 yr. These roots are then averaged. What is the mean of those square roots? 4.6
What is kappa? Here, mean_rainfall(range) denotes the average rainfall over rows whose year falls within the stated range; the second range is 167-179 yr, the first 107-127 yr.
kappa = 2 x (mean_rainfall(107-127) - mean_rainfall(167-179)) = 10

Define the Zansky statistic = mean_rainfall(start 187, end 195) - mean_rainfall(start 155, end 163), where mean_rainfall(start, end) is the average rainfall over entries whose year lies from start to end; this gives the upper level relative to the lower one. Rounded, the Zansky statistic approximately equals 7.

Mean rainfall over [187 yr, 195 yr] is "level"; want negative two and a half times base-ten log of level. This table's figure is -3.32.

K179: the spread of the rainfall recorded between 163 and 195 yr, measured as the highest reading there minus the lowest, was 9.1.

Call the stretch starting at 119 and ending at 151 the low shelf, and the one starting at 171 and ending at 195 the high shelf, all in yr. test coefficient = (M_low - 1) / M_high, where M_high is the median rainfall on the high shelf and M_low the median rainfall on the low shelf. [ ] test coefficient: 0.96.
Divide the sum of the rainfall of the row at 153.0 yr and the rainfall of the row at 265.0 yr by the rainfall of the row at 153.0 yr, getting 2.21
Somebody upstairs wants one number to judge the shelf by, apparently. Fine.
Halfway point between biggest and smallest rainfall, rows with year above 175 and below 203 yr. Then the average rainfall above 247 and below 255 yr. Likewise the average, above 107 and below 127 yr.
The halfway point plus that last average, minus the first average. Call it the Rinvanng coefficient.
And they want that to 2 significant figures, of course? 17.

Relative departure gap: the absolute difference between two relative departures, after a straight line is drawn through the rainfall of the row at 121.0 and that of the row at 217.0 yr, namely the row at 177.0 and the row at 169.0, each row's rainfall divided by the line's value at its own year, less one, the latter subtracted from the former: 0.33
